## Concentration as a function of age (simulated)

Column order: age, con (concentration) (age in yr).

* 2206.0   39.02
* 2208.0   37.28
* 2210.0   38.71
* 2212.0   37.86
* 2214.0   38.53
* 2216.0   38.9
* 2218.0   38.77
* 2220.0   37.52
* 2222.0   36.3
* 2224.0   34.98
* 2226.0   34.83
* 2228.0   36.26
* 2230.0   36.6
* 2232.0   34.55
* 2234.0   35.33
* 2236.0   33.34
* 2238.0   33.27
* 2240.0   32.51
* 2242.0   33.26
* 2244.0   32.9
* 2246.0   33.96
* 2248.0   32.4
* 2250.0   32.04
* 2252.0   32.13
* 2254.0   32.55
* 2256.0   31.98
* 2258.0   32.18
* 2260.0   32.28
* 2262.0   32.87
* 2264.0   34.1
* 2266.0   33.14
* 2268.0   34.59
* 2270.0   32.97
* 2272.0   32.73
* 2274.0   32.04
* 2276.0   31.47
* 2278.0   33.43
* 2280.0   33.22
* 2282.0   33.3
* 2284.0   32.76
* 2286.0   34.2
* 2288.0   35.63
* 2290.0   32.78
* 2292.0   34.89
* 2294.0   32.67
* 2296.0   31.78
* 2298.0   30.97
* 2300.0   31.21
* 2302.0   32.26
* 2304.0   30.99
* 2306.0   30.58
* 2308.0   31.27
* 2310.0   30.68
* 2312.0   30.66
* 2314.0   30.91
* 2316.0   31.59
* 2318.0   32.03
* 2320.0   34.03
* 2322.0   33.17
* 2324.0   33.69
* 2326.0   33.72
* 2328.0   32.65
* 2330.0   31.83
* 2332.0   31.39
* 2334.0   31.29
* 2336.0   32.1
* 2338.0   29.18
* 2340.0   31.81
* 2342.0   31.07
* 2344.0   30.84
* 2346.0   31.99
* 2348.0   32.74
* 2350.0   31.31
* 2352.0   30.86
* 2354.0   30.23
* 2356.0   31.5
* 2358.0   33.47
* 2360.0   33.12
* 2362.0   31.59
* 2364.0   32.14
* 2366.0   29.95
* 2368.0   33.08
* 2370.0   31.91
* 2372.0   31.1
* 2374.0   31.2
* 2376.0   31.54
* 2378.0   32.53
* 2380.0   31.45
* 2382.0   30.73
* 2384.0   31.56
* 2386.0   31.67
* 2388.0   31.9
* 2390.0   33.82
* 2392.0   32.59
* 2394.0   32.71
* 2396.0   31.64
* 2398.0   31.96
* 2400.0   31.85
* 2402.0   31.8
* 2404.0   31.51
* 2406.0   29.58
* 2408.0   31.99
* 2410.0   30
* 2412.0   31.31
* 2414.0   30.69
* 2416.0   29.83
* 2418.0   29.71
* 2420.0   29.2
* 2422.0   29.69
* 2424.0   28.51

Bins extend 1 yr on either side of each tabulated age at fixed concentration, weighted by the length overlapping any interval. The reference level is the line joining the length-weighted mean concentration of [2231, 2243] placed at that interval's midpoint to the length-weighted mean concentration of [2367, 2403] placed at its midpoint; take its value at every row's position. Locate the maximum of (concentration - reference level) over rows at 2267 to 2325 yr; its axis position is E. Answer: 2288.0 yr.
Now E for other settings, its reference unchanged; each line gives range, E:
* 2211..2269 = 2216.0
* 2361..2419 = 2390.0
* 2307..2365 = 2320.0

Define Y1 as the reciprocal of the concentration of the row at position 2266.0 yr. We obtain 0.0302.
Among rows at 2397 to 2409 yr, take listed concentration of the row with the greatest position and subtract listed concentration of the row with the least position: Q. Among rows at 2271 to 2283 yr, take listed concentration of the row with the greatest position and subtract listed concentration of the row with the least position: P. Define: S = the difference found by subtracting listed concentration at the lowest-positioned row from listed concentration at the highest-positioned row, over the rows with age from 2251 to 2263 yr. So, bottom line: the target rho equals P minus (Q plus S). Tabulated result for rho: -0.2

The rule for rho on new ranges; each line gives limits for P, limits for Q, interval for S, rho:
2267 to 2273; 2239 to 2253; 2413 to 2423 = -0.5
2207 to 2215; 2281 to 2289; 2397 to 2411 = 0.9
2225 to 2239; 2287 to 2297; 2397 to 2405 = 2.7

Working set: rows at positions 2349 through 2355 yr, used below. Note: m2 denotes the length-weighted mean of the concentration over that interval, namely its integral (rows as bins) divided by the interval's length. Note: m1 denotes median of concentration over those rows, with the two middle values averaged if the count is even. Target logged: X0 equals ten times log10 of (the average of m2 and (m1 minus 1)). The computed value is 14.8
